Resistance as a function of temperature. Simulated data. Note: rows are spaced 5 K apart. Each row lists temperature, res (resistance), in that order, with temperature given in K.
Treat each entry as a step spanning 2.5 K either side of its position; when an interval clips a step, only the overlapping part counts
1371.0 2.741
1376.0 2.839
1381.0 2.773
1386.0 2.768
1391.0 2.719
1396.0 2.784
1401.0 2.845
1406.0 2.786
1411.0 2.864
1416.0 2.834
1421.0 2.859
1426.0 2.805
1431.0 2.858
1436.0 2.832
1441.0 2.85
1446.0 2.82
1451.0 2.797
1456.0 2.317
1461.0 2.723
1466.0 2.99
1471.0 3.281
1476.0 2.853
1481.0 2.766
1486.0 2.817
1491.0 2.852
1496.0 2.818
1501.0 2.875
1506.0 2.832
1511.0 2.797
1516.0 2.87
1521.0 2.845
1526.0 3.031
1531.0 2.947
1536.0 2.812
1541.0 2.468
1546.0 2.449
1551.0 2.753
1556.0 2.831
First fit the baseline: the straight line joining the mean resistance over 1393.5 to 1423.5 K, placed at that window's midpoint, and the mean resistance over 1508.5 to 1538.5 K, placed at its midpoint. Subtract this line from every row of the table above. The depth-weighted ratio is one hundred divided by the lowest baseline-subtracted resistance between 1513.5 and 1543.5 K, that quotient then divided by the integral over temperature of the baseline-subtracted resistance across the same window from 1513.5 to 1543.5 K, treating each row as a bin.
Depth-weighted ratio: 137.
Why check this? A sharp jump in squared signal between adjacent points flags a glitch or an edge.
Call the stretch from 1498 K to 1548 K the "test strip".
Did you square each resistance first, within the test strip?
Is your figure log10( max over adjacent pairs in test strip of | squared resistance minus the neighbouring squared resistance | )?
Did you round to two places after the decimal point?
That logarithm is 0.26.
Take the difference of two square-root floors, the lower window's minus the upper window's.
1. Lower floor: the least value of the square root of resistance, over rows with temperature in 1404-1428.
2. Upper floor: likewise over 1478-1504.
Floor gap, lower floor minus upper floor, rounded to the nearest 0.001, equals 0.006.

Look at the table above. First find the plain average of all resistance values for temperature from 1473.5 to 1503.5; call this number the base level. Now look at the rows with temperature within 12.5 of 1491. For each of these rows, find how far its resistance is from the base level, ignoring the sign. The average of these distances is 0.031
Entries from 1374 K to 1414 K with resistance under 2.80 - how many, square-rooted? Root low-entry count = 2.2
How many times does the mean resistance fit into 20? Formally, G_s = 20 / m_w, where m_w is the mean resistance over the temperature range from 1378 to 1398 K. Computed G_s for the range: 7.24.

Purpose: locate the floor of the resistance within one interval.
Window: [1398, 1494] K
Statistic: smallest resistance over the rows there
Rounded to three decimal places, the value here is 2.317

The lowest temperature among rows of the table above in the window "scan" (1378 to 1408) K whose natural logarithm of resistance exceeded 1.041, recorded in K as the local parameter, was 1401.0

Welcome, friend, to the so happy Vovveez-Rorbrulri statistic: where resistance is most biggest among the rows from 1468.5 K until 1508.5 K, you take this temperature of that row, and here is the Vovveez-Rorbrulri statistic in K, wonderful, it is 1471.0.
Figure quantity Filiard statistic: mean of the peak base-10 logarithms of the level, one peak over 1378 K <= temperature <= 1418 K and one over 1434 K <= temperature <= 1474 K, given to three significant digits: 0.486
